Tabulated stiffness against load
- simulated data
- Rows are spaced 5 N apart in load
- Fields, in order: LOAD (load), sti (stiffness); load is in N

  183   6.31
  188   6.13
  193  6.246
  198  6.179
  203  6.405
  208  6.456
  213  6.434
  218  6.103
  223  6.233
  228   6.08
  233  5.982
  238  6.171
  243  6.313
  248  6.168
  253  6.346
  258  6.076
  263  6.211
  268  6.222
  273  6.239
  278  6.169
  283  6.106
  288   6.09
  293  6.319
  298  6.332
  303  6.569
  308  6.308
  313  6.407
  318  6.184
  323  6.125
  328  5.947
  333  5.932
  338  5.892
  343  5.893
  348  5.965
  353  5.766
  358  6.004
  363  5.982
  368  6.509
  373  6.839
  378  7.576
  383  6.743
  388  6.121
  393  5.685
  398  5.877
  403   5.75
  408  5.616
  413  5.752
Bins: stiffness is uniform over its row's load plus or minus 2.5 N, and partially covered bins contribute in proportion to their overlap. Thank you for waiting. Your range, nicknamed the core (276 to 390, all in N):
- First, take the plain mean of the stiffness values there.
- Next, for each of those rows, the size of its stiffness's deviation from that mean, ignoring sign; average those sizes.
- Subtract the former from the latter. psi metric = -5.96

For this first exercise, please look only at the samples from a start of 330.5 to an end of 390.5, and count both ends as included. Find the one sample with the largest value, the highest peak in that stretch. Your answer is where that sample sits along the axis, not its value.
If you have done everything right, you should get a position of 378 N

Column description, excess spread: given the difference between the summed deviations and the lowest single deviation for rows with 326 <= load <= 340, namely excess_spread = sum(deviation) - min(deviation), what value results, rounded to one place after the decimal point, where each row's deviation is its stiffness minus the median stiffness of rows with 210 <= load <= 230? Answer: -0.5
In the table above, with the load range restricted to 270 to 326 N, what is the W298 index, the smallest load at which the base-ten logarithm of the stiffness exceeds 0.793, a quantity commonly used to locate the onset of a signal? 273 N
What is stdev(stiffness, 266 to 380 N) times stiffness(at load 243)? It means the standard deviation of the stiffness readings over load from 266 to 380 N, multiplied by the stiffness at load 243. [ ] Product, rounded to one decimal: 2.4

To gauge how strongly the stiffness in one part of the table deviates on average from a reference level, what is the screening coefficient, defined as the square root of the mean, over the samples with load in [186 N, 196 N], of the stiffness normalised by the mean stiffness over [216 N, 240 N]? 1.006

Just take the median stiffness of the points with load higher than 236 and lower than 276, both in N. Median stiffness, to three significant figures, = 6.22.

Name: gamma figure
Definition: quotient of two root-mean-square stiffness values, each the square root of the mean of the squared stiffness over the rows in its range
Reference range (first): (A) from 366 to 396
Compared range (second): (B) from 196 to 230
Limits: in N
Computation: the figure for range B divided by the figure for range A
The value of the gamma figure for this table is 0.95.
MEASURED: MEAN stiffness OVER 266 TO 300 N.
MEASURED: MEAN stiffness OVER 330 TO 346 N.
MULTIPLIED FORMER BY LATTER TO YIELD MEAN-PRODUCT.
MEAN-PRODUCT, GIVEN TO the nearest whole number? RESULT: 37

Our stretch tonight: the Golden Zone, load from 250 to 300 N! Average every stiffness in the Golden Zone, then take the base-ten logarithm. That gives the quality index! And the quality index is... 0.793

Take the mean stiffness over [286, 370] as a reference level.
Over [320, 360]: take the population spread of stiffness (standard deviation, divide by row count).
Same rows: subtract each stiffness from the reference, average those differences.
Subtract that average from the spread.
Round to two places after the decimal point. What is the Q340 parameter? -0.09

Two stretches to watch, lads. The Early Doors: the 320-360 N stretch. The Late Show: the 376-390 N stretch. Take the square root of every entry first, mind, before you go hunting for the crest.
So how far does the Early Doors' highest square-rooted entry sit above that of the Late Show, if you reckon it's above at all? -0.28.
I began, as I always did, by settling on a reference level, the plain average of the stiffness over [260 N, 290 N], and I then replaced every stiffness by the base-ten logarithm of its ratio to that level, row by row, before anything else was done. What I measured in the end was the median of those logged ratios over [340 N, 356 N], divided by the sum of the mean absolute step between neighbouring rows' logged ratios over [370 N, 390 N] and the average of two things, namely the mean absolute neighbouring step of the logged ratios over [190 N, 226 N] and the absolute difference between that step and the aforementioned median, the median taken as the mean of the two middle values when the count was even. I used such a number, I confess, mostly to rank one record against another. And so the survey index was -0.31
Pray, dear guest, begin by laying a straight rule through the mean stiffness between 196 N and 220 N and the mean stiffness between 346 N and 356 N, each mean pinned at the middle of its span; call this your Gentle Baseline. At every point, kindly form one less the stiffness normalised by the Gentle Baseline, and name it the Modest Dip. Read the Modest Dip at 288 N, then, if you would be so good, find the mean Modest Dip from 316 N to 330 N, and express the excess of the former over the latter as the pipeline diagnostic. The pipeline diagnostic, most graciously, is 0.018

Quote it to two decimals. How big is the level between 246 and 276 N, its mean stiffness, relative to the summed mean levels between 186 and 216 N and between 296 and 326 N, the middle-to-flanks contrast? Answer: 0.49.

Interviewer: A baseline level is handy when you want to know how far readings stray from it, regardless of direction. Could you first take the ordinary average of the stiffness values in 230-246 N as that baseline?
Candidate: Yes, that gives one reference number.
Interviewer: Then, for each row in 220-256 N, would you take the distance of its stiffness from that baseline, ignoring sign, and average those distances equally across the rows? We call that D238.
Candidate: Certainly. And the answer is 0.10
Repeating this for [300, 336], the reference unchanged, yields 0.19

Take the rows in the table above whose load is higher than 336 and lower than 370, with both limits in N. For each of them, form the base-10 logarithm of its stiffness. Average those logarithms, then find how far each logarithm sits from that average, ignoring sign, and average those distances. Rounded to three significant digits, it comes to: 0.0103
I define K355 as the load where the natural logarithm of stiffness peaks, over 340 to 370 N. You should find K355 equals 368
